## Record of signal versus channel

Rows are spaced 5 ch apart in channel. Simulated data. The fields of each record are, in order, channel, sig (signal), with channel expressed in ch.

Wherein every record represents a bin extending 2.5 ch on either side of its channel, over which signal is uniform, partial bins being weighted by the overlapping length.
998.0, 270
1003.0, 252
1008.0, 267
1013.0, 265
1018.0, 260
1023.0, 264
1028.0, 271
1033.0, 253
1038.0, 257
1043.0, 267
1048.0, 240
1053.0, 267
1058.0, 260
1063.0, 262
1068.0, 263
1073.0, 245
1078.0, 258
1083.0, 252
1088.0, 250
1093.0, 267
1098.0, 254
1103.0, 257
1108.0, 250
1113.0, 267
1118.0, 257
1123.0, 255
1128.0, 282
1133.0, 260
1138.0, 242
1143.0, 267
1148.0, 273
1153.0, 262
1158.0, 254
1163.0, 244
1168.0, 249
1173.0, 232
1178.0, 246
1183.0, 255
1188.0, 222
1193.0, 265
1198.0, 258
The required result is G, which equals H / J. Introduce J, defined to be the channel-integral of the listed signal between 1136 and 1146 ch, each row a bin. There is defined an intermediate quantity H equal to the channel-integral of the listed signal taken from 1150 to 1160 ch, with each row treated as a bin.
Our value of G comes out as 1.01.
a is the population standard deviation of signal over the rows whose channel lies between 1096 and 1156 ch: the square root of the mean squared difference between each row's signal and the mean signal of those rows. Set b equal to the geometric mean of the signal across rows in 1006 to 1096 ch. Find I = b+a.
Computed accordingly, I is 269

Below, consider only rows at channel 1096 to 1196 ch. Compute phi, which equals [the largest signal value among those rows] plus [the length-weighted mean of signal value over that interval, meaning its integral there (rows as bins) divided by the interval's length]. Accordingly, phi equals 537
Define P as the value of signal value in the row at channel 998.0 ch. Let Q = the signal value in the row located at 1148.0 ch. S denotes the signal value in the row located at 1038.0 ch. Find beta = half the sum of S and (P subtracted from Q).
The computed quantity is 130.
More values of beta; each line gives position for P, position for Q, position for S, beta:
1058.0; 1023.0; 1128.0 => 143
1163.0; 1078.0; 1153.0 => 138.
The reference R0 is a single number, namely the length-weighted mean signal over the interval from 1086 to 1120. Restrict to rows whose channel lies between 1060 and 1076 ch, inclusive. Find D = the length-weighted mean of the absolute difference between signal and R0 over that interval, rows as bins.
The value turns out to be 7.1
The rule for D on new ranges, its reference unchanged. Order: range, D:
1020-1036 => 7.7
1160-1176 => 15.4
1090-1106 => 4.7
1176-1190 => 16.0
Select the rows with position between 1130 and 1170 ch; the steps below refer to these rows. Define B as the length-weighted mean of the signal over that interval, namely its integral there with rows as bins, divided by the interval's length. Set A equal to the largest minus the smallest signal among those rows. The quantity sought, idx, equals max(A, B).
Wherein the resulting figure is 257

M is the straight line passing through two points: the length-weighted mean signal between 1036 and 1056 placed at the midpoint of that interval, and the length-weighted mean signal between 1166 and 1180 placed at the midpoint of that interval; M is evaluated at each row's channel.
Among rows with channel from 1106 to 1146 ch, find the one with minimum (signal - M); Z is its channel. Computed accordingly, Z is 1138.0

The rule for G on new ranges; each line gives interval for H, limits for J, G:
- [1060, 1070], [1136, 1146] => 1.02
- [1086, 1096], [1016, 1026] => 0.99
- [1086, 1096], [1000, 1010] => 1.00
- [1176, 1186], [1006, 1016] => 0.94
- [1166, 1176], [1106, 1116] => 0.93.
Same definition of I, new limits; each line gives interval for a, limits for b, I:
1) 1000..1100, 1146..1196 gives 258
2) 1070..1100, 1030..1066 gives 265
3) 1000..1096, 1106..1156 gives 269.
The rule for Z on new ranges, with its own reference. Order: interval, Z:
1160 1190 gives 1188.0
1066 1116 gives 1073.0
